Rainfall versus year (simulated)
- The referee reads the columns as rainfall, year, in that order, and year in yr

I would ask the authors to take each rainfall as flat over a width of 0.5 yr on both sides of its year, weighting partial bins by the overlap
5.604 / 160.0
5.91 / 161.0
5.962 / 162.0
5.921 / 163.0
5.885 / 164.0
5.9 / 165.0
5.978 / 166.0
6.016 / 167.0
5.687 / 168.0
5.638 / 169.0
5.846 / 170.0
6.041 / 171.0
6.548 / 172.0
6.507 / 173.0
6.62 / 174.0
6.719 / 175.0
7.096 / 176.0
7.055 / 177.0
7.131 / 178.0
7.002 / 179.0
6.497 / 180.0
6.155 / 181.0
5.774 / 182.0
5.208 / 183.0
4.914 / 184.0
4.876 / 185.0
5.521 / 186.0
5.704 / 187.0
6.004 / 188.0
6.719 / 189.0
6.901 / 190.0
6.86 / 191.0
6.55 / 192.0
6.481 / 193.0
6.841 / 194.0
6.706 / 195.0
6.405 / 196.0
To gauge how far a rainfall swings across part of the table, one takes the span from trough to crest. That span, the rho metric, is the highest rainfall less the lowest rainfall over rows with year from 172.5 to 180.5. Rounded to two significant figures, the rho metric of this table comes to 0.63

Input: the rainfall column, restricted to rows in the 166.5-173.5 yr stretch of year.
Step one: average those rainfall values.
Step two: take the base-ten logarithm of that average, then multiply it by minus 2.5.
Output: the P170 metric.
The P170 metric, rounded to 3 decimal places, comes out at -1.953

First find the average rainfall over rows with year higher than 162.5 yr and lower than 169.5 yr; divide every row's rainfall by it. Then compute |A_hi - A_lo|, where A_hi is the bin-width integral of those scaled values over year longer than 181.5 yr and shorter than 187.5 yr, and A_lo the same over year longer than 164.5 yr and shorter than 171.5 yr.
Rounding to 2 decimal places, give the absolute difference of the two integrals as 1.55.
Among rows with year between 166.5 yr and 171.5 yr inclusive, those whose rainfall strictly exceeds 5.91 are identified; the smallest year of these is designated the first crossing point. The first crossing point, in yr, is 167.0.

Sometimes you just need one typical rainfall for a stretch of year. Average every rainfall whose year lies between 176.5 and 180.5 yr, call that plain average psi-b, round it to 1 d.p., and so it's 6.9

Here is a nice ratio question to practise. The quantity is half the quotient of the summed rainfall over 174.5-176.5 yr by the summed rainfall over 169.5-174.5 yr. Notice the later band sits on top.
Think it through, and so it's 0.22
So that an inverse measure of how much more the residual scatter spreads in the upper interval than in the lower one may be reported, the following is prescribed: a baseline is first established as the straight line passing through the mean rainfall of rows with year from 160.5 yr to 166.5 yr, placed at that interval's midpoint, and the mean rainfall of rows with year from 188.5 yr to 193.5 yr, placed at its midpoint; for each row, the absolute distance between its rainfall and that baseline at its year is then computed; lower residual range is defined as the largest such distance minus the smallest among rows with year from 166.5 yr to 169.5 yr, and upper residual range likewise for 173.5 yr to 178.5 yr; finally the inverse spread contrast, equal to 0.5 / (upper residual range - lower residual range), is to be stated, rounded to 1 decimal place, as -33.6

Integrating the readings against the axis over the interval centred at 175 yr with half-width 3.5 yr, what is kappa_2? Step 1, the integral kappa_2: 48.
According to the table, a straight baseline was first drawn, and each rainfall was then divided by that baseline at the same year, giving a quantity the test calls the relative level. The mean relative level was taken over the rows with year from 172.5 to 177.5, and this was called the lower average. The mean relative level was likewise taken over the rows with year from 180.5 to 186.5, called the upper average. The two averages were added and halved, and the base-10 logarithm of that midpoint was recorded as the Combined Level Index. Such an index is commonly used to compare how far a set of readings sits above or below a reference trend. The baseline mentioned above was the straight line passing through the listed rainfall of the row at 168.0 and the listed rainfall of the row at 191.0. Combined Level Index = -0.009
